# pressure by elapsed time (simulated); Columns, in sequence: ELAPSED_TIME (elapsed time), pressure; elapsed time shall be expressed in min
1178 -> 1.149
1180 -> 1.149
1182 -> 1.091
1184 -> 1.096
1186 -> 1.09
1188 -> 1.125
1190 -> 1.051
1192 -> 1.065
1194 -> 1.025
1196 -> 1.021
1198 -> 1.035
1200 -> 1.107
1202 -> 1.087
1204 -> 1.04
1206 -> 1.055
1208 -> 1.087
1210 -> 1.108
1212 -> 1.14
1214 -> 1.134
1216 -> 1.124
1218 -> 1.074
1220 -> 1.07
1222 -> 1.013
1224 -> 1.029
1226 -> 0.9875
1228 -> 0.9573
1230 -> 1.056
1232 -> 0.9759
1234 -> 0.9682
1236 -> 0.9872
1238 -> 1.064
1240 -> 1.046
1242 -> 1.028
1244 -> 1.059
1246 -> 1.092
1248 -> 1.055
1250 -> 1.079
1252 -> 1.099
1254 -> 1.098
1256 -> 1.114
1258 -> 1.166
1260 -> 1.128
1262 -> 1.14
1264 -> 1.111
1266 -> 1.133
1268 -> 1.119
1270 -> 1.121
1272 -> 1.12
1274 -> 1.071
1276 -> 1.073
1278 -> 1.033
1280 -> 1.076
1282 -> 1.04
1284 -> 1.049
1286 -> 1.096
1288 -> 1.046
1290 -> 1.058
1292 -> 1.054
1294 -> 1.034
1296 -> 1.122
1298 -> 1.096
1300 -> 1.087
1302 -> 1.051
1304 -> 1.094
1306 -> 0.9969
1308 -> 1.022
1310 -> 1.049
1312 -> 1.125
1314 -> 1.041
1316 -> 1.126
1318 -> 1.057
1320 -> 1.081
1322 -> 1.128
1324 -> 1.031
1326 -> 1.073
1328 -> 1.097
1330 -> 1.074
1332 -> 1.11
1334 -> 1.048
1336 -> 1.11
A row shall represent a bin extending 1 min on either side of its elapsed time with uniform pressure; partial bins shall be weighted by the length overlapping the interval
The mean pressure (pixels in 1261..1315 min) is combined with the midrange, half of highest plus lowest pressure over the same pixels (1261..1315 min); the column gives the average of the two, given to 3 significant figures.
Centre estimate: 1.07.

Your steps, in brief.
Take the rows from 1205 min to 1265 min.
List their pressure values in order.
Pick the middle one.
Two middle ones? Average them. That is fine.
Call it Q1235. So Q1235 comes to 1.07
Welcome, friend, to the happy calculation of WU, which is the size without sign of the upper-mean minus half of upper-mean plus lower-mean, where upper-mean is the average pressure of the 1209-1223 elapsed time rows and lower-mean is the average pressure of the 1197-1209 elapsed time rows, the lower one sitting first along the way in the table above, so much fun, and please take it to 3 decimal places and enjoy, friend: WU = 0.013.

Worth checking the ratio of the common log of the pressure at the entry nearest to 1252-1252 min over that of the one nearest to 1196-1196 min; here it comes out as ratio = 4.54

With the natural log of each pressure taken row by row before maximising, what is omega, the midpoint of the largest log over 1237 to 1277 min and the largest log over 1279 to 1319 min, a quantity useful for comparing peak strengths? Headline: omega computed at 0.136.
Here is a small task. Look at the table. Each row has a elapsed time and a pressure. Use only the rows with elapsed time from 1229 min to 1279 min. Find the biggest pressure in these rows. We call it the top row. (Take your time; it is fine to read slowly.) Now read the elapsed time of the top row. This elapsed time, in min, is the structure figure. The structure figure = 1258 min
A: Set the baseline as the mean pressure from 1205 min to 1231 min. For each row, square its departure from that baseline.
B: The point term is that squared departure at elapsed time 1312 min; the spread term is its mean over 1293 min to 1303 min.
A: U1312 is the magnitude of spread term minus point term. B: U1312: 0.0025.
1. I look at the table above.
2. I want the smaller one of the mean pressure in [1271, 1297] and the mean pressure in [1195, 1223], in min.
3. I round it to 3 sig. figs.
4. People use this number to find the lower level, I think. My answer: 1.07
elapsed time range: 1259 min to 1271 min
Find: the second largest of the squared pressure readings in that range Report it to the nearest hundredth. 1.28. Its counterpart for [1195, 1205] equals 1.18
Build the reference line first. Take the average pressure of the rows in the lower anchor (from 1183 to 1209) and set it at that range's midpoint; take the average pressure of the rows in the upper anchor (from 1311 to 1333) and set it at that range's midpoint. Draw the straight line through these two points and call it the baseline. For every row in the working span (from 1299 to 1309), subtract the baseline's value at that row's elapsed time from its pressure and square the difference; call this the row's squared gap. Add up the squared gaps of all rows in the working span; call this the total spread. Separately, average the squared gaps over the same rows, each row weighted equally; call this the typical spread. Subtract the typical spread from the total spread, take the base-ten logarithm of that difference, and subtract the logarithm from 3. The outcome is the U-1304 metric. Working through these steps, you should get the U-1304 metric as 5.00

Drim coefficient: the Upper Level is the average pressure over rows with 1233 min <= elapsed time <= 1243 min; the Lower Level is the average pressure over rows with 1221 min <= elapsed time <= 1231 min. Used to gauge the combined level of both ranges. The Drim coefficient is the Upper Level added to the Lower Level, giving 2.03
